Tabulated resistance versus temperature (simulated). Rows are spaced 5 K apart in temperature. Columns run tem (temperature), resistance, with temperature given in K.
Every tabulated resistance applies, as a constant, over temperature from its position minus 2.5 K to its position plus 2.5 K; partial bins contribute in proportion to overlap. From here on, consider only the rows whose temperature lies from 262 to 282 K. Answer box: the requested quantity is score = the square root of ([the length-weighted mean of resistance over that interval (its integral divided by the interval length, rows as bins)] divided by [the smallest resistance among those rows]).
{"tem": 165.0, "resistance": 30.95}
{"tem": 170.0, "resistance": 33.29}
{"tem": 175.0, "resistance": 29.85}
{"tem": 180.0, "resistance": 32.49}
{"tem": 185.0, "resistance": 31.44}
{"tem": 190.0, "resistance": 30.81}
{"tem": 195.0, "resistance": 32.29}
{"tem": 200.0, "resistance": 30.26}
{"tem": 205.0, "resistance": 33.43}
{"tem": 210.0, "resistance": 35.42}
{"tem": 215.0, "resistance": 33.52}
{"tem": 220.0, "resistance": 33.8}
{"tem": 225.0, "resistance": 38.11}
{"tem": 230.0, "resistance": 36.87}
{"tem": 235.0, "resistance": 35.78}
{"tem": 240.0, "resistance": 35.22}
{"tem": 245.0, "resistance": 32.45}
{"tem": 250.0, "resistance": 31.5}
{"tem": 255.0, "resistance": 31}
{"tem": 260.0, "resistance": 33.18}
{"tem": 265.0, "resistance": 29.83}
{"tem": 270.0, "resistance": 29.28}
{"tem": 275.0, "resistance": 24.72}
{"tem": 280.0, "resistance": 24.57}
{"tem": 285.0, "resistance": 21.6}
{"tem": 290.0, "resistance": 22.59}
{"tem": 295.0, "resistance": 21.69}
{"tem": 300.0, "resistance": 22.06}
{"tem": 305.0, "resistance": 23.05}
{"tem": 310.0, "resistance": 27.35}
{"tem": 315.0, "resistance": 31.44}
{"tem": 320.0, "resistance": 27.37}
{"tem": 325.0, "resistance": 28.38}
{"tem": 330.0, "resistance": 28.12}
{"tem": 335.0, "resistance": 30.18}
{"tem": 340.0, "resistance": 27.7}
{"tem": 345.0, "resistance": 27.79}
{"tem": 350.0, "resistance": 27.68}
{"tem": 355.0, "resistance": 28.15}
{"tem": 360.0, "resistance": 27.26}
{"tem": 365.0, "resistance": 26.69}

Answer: 1.05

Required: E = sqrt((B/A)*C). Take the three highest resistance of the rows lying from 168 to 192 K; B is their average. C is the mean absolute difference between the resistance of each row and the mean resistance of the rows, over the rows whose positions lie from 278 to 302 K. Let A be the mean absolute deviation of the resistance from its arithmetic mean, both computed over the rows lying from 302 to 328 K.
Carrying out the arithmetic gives 3.8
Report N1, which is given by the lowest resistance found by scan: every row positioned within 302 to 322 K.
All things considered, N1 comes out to 23.05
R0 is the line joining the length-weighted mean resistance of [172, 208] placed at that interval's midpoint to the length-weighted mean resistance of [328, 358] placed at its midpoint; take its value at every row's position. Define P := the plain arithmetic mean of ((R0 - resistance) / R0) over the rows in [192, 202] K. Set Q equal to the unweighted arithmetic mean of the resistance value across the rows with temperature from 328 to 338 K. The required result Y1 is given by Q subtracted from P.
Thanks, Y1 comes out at -29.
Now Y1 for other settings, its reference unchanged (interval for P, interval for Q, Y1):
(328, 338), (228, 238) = -36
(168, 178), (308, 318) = -29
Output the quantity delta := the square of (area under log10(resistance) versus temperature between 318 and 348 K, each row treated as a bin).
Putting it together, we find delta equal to 1895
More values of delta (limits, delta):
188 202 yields 437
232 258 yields 1564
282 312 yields 1666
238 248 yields 233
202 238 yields 3098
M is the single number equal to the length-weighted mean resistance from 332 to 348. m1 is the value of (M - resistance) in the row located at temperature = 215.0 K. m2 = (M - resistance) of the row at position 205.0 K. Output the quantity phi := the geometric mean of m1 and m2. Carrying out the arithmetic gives 5.0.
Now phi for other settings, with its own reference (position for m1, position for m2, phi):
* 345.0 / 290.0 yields 2.1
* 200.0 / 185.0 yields 2.3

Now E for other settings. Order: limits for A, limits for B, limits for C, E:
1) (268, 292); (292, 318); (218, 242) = 4.1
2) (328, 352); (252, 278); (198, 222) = 7.1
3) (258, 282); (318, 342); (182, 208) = 3.1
